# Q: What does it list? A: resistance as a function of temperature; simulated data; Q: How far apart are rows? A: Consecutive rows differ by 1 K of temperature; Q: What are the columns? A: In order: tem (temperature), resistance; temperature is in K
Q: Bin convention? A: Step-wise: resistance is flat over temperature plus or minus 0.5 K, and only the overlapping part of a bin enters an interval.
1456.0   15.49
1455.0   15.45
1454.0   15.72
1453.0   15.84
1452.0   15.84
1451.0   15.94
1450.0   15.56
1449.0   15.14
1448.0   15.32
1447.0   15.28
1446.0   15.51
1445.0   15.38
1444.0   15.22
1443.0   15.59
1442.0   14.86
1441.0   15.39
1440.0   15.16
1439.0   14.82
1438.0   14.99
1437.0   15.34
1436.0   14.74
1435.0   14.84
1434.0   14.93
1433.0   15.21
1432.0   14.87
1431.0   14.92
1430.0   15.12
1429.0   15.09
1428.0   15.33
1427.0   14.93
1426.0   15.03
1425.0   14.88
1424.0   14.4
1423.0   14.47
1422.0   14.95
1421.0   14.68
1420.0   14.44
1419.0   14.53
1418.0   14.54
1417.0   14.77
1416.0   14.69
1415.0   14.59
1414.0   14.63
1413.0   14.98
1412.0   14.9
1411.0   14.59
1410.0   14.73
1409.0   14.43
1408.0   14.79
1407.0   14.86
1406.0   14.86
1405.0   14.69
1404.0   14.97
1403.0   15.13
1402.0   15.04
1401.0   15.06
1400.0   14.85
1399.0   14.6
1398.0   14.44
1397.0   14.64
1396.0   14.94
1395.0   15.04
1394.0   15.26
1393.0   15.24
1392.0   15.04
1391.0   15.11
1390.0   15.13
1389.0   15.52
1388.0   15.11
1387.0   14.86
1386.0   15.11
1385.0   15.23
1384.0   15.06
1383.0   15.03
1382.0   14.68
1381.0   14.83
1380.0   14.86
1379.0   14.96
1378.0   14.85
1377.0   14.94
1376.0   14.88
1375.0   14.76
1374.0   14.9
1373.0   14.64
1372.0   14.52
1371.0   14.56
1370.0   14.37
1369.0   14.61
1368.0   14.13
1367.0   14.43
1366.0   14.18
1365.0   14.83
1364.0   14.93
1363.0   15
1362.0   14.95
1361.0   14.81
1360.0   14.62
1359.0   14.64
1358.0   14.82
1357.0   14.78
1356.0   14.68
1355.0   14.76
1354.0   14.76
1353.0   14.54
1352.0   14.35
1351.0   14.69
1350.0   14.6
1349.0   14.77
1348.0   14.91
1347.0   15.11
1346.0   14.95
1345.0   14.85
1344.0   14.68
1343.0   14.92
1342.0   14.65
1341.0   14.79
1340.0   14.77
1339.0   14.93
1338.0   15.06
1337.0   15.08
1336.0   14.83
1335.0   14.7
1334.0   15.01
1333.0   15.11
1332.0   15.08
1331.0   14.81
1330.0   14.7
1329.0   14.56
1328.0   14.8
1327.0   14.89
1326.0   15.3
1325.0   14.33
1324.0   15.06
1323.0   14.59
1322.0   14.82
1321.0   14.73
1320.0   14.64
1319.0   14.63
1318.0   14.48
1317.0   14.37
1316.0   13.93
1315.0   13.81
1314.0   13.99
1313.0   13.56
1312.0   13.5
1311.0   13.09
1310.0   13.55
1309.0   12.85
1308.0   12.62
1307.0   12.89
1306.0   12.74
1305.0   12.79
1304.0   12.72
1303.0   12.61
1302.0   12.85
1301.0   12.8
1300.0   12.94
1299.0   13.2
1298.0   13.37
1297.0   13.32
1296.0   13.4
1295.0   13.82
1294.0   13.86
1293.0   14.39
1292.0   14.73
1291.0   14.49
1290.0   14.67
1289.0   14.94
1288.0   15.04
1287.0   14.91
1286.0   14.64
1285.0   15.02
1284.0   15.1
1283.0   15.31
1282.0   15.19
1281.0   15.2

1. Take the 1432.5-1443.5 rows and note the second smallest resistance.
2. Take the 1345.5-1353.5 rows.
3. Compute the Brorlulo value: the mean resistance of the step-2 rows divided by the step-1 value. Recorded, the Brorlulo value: 0.995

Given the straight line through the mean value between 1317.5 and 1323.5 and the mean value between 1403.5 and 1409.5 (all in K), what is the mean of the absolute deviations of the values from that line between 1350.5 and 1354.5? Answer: 0.140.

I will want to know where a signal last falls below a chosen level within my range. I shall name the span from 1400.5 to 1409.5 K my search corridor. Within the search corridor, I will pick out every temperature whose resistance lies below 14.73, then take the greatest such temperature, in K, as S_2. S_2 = 1409.0 K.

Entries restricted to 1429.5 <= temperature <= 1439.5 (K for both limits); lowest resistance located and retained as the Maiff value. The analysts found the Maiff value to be 14.74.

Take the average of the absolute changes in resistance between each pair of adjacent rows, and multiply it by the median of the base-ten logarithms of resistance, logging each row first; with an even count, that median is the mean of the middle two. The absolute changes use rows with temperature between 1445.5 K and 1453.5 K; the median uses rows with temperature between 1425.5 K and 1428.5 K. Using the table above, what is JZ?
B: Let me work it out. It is 0.23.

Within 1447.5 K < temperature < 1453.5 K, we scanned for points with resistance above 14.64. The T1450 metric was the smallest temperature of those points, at 1448.0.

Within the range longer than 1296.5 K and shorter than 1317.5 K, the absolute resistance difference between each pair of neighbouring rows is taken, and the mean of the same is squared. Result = 0.05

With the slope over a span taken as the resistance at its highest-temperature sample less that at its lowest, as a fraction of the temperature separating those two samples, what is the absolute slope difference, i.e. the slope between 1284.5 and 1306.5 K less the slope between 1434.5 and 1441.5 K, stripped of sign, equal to 0.20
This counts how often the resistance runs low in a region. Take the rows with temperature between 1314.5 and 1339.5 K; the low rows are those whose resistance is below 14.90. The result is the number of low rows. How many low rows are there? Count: 17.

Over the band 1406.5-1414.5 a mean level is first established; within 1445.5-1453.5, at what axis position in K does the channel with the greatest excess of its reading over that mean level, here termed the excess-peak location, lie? 1451.0 K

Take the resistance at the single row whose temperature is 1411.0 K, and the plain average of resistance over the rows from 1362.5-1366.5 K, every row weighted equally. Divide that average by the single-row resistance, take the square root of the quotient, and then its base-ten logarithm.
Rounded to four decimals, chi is 0.0021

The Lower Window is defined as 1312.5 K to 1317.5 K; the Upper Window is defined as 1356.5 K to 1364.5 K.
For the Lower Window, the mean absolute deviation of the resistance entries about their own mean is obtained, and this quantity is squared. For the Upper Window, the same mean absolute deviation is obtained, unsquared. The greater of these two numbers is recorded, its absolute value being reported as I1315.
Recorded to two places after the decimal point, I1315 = 0.11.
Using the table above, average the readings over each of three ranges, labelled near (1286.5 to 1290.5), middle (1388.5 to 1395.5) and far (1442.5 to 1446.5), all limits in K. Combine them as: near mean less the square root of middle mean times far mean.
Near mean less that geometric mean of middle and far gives -0.42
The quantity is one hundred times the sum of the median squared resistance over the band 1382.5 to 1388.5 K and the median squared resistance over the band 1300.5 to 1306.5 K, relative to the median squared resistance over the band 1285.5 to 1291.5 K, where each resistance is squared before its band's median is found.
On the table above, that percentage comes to 179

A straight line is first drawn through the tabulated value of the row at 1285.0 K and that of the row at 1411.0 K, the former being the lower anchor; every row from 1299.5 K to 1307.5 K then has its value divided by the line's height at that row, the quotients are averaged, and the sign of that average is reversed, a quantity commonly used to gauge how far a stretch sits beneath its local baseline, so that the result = -0.86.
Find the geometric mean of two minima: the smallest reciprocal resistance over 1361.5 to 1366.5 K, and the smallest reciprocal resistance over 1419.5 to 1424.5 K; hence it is 0.0668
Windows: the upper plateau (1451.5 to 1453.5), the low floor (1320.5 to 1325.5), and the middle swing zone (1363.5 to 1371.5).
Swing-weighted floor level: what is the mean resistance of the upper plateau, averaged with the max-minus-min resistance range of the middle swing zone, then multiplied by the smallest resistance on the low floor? 119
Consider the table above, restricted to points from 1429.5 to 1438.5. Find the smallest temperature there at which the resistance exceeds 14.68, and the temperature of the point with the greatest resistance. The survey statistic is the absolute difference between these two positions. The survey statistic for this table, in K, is 7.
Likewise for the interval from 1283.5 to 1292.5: 0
